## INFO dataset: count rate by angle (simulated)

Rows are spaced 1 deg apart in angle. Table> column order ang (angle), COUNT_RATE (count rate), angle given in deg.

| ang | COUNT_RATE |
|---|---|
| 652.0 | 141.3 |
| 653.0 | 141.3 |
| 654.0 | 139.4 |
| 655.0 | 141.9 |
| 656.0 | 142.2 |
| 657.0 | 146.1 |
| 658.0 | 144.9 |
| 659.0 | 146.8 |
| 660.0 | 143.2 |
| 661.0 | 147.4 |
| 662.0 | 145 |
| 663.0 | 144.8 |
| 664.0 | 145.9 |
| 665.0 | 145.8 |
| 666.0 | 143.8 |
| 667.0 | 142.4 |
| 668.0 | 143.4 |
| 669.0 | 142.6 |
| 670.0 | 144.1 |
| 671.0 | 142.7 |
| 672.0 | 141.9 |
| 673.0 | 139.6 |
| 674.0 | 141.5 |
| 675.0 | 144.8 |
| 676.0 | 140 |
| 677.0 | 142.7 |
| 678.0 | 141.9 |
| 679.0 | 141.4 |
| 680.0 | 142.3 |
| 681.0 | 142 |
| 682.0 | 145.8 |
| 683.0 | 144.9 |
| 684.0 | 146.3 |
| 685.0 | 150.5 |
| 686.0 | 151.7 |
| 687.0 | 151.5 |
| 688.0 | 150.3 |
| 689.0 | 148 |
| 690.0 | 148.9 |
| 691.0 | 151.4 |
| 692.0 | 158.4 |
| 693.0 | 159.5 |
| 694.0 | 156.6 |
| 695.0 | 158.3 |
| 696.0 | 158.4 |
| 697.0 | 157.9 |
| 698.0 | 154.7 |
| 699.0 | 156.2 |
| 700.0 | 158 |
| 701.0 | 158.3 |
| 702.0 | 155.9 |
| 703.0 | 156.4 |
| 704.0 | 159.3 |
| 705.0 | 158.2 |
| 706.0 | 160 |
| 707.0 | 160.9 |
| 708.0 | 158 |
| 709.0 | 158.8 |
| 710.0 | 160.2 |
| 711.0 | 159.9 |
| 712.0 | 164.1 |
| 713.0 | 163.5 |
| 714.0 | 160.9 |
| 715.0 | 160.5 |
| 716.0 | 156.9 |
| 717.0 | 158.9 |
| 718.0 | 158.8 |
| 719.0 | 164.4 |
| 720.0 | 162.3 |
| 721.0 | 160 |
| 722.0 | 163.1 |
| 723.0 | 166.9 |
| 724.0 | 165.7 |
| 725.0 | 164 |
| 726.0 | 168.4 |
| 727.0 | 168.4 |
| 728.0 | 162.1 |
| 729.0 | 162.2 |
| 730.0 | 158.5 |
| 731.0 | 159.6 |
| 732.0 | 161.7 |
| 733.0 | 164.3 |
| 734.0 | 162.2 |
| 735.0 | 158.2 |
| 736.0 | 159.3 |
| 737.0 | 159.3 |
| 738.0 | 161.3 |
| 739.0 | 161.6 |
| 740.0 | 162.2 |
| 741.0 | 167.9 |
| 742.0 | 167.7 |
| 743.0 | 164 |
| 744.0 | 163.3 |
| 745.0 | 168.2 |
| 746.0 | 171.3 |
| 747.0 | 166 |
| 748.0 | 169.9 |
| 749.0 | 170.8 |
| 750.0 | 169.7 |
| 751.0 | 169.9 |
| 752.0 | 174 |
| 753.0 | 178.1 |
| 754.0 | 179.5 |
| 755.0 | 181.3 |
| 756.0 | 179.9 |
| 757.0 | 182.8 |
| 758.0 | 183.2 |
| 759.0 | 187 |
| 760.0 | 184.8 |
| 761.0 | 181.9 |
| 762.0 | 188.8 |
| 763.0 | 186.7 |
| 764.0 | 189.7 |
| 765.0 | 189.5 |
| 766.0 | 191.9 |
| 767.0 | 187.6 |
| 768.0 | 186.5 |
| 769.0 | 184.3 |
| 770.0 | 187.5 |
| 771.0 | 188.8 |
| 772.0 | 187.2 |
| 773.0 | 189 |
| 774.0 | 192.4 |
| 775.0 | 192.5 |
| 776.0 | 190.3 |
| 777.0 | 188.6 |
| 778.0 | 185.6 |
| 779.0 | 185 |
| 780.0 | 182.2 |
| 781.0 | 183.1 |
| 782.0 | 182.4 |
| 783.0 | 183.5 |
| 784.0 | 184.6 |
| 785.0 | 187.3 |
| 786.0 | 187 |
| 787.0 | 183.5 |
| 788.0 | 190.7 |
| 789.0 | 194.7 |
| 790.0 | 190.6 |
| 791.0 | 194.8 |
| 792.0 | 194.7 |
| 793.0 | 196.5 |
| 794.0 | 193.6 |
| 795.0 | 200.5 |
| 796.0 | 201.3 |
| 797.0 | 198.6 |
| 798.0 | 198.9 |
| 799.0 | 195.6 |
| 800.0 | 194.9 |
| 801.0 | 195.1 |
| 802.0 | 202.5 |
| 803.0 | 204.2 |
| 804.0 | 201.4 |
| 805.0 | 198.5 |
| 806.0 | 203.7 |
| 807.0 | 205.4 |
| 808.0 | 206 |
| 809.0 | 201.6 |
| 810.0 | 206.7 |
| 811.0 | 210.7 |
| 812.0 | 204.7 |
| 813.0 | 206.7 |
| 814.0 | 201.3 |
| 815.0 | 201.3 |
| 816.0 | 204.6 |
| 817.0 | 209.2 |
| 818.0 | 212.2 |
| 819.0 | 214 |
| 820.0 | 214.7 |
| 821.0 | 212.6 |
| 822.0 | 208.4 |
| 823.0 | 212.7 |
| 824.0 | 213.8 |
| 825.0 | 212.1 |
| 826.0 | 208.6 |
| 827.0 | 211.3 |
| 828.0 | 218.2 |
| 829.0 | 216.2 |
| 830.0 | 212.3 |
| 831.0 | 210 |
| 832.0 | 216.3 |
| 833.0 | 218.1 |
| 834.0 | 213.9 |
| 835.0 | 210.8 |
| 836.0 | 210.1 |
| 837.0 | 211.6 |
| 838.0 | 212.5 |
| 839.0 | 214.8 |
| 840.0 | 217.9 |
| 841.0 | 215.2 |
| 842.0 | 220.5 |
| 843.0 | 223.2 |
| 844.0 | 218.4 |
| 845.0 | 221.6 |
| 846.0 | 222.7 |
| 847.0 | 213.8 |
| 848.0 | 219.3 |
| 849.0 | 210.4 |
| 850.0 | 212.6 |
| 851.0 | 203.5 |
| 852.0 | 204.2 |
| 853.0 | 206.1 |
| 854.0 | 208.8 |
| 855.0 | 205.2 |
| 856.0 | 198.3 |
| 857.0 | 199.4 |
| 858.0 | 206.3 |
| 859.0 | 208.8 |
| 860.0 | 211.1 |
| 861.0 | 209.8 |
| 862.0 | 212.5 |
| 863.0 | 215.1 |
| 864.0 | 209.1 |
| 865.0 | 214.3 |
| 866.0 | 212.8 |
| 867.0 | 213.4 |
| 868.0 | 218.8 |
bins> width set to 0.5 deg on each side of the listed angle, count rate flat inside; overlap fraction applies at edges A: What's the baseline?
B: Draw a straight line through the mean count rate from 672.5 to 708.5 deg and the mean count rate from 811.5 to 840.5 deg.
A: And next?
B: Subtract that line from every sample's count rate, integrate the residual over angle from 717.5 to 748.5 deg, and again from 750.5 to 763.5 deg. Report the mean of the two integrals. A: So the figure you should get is -99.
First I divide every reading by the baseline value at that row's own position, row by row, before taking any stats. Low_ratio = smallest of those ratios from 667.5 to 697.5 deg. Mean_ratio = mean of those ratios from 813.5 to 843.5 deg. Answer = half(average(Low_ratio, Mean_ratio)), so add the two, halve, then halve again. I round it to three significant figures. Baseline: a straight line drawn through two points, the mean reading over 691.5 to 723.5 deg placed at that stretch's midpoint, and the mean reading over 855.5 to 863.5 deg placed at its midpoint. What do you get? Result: 0.503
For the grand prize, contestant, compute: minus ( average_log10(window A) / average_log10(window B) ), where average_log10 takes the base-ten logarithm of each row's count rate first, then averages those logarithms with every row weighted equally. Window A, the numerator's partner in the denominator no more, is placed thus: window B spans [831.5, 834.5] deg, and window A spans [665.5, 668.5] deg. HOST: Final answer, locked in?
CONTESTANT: -0.923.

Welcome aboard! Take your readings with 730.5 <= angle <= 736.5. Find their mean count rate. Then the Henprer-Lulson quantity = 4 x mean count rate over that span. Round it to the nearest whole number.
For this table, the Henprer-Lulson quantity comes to 644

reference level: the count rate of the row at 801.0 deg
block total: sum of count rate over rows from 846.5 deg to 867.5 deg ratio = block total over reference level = 22.5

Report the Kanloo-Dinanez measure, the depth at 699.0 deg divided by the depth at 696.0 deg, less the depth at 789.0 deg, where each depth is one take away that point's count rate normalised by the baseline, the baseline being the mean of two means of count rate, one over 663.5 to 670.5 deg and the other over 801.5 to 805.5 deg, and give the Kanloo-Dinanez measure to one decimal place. 1.3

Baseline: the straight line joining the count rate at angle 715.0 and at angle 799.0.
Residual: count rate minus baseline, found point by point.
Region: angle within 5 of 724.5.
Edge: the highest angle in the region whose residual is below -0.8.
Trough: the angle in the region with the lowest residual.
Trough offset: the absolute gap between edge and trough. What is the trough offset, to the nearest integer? 0 deg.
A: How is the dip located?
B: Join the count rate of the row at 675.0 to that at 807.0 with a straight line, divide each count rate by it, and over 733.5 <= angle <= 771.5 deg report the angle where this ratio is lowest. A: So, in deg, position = 735.0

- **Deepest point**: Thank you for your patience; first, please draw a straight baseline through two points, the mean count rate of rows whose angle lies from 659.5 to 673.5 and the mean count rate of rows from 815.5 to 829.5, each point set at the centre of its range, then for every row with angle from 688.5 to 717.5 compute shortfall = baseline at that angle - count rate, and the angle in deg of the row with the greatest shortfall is 716.0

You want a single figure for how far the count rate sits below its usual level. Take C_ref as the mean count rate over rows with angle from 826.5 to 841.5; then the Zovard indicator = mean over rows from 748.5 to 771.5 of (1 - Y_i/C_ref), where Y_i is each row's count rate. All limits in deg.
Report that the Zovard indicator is 0.15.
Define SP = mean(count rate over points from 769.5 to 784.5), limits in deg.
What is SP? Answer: 187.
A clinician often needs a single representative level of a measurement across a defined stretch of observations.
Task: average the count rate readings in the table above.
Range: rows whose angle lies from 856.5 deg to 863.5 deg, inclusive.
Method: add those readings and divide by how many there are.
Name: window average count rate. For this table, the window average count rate 209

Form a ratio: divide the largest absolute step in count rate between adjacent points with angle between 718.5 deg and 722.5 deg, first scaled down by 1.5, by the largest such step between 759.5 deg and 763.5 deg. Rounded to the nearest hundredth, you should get 0.30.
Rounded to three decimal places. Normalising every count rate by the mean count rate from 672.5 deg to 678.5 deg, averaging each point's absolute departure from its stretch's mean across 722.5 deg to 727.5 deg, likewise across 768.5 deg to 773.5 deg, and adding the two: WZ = 0.019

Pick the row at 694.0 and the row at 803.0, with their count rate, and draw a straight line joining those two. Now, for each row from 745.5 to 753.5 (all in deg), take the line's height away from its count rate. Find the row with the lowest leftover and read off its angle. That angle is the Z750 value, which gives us 747.0 deg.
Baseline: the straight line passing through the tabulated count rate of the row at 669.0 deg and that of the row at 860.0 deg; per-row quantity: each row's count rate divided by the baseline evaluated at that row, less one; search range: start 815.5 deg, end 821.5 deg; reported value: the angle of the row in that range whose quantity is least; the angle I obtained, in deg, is 816.0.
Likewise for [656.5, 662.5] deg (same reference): 660.0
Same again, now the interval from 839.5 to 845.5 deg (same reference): 841.0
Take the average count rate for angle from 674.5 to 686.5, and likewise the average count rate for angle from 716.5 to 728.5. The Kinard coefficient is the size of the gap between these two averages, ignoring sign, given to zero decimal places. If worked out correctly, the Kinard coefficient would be 19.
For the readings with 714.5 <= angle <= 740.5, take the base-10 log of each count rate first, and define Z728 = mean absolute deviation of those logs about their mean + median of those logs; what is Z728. 2.22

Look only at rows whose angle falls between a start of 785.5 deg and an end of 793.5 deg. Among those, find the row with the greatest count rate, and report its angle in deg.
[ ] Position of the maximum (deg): 793.0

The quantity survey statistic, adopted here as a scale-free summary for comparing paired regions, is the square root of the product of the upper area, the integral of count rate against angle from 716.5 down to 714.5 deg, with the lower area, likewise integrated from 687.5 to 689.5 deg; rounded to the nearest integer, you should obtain 308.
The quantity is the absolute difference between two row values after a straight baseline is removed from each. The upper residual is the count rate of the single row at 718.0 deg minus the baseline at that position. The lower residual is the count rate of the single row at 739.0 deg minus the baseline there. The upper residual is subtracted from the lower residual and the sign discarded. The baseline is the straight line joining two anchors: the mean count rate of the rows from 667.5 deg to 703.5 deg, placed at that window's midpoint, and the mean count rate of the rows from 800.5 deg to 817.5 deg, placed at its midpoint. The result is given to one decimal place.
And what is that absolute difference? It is 6.5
